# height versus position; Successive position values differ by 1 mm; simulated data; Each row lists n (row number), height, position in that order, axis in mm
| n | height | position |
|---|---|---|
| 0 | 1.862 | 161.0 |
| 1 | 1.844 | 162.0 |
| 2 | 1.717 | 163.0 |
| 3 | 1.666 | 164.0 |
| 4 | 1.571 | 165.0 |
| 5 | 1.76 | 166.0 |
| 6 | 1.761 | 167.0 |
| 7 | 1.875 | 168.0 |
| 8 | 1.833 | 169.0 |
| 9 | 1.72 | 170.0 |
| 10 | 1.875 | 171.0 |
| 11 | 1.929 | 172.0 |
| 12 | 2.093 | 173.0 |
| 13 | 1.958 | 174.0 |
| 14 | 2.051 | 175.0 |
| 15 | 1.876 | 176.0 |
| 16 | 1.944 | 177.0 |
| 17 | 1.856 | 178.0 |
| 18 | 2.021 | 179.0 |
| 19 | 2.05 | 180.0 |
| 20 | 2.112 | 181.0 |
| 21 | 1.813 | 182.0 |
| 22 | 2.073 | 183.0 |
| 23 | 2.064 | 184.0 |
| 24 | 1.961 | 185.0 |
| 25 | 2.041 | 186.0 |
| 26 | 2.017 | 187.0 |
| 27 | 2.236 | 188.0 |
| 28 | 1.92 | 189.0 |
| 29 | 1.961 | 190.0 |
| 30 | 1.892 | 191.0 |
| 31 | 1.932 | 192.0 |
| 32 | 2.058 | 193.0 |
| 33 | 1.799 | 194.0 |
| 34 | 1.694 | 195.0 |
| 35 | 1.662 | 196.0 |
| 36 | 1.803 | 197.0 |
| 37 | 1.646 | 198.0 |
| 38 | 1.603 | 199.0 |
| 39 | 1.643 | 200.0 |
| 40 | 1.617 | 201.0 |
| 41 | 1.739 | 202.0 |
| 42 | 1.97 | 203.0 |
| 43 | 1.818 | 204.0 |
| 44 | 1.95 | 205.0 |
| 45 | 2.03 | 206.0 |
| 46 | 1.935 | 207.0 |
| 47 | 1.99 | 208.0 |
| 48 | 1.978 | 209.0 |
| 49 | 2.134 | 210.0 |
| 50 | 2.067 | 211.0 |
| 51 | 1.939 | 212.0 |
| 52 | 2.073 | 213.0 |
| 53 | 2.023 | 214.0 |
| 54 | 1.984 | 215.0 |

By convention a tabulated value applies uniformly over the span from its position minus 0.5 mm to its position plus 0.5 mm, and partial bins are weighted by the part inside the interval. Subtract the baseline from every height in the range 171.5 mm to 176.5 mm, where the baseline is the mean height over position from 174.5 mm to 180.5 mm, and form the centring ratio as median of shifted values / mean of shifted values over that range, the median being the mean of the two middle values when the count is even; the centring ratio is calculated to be -0.55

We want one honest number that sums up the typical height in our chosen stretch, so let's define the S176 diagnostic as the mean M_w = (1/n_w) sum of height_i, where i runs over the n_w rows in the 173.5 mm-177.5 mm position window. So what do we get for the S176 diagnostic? 1.96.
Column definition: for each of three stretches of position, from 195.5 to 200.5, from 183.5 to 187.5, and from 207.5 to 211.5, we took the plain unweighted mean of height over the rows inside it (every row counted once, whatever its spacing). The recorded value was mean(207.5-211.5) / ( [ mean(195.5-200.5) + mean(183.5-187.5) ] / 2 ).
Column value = 1.11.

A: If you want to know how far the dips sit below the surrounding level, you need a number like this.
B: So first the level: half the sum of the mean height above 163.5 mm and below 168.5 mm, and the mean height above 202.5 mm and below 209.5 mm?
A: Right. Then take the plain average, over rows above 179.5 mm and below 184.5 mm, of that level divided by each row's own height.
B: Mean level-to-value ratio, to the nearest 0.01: 0.91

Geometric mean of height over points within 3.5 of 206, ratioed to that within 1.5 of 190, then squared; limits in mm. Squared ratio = 1.03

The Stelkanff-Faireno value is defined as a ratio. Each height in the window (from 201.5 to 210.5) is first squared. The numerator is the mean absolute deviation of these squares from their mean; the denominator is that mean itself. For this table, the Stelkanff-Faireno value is 0.080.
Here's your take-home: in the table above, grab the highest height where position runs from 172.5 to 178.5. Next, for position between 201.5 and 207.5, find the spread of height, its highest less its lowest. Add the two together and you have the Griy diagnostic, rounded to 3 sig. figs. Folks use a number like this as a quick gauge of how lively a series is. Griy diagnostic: 2.38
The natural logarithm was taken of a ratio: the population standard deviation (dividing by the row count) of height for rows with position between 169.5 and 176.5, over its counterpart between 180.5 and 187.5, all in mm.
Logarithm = 0.22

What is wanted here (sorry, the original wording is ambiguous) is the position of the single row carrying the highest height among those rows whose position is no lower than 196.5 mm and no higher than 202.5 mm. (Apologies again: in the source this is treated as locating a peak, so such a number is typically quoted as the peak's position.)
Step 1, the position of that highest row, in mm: 197.0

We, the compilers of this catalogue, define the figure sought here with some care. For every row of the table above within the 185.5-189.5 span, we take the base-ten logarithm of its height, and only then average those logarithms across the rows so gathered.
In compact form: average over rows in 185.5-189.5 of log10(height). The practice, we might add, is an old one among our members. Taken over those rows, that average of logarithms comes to 0.312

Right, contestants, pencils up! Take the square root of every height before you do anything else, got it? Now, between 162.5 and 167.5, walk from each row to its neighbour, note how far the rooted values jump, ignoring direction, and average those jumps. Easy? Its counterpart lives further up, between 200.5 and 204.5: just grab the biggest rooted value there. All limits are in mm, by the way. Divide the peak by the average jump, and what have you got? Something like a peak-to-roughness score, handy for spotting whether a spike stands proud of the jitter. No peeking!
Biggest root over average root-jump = 43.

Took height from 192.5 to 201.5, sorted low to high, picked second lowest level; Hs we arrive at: 1.617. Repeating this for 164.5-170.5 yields 1.72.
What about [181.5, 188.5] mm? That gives 1.961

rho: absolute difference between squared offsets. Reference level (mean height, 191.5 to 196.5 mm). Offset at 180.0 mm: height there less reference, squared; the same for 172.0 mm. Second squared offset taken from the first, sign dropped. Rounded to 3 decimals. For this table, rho 0.039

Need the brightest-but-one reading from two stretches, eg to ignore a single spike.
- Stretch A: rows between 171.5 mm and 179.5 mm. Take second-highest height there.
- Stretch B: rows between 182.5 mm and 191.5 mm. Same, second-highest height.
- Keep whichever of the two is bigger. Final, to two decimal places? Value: 2.07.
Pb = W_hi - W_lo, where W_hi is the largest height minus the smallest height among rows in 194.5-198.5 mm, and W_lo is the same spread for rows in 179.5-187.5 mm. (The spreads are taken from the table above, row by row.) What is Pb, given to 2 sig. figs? -0.14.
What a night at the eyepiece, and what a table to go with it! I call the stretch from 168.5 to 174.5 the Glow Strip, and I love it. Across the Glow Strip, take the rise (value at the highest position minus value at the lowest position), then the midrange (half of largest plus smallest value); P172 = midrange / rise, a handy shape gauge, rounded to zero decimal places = 15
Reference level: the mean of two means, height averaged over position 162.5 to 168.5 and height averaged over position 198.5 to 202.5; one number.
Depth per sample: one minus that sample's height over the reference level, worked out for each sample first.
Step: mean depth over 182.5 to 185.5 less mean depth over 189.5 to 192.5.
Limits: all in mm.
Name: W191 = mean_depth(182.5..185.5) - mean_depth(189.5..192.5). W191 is -0.06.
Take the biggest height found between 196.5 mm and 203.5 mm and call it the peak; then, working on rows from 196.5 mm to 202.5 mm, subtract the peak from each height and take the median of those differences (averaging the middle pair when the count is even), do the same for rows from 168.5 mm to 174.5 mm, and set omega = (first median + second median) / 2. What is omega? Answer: -0.20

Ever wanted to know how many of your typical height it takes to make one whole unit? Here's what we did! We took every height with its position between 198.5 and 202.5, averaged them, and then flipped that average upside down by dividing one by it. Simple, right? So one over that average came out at 0.606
